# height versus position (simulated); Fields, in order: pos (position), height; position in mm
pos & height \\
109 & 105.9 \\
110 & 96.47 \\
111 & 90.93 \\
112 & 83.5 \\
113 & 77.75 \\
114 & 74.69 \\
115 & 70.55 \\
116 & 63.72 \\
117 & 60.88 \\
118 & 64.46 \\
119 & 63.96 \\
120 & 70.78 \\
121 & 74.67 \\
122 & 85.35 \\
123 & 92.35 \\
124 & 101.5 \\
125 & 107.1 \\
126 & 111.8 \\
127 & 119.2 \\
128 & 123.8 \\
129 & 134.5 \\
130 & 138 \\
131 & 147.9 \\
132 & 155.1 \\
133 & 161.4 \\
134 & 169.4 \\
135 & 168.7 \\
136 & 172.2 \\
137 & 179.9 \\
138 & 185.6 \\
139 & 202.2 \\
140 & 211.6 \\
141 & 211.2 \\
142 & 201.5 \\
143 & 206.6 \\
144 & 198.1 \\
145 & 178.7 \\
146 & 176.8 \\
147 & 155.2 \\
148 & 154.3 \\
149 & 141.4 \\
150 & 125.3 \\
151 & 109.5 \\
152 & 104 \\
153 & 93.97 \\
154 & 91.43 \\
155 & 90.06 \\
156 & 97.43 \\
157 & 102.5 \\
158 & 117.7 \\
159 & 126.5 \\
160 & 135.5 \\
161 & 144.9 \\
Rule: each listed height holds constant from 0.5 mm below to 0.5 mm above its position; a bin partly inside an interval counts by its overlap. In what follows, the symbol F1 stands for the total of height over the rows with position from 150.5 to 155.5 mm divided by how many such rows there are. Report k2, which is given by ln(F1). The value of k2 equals 4.58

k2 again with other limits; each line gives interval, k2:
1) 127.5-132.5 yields 4.94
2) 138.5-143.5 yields 5.33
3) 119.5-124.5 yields 4.44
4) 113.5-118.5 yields 4.20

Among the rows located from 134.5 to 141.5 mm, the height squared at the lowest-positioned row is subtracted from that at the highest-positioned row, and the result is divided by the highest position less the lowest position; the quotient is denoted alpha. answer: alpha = 2691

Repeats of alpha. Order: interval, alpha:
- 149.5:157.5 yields -742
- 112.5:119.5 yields -326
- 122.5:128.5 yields 1360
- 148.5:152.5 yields -3059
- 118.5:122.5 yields 1065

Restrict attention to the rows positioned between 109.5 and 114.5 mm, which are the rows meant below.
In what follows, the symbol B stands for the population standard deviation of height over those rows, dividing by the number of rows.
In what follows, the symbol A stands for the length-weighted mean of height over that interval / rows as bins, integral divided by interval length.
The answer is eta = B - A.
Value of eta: -77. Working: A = 85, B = 8.1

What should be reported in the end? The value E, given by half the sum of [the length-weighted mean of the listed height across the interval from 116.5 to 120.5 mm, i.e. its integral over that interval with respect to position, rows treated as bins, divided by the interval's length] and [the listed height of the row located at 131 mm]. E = 106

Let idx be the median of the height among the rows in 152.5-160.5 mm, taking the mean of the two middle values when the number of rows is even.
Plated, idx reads 100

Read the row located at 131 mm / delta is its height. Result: 147.9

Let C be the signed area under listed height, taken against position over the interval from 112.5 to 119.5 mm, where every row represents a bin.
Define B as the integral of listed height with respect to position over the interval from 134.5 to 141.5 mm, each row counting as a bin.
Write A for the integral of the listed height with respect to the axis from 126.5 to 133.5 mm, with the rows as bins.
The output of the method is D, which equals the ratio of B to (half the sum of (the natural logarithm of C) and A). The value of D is 2.7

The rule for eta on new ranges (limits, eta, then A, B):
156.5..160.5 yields -108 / 121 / 12.2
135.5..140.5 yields -176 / 190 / 14.5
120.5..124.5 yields -79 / 88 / 9.8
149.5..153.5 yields -97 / 108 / 11.3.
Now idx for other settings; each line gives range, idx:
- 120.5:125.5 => 92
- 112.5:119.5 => 64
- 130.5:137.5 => 169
